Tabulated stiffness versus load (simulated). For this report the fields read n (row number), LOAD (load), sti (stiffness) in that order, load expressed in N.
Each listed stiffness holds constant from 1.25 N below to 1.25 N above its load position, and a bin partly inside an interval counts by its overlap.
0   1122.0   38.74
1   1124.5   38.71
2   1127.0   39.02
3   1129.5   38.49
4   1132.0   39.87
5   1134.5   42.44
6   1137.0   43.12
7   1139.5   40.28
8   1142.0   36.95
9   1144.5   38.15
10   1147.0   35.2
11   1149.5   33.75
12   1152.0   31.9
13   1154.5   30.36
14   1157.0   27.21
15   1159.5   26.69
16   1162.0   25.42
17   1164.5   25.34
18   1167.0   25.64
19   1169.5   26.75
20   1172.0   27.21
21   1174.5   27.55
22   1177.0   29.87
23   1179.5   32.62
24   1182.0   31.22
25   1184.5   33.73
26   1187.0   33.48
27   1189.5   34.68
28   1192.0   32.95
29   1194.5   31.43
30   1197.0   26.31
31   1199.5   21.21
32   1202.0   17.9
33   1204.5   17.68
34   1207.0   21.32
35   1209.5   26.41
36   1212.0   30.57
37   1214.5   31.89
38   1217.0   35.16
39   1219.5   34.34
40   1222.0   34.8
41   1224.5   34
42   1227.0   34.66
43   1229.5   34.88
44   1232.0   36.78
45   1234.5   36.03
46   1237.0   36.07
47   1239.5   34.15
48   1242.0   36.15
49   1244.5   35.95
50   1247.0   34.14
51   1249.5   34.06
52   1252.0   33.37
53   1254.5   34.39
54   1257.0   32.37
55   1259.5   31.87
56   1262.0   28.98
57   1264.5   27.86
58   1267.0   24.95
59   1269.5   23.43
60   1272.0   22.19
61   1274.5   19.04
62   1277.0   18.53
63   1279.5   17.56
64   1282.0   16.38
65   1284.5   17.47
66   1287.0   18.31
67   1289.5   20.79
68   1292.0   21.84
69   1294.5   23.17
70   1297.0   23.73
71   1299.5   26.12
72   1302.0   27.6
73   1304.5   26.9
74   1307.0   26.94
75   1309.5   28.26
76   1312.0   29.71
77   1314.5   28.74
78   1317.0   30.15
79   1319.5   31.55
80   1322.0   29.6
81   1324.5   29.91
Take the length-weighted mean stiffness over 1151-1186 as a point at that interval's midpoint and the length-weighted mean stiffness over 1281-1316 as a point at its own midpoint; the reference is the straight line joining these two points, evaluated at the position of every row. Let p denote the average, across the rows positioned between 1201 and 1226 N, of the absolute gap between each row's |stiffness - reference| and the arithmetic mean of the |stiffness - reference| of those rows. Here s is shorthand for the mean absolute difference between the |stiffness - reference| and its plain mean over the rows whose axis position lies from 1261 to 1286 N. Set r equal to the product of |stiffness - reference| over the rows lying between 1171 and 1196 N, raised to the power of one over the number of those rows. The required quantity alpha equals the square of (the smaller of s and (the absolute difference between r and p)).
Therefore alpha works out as 0.9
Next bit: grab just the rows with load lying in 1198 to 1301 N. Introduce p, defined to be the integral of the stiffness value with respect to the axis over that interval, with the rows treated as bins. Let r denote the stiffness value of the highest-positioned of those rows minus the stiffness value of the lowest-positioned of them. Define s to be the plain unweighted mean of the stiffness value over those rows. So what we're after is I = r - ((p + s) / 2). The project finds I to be -1441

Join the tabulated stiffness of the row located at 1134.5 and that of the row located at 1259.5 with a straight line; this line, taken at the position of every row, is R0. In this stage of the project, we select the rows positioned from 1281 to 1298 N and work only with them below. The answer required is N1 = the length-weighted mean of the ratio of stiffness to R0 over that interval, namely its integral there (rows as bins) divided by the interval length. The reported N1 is 0.7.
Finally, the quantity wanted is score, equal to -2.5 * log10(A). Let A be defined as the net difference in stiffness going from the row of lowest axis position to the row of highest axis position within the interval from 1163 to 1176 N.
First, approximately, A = 2.2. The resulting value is -0.9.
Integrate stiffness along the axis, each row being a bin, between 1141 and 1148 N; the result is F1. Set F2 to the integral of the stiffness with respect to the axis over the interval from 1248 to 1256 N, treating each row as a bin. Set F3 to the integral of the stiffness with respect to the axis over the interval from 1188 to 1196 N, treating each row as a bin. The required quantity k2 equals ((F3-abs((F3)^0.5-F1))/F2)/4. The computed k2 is 0.02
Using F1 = 258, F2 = 271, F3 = 263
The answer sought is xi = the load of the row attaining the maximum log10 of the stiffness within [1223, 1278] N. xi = 1232.0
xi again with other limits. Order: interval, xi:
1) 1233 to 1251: 1242.0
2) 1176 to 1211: 1189.5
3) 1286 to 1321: 1319.5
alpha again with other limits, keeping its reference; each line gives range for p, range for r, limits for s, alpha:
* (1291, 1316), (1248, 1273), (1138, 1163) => 4.6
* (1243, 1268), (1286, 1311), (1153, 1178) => 0.0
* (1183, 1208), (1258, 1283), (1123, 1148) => 2.5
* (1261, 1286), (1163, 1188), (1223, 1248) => 0.1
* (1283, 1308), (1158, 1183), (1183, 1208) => 0.6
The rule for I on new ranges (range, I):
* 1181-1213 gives -455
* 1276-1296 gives -198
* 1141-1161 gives -350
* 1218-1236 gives -332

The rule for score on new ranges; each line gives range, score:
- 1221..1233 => -0.7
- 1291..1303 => -1.9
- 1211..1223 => -1.6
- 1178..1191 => -0.8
